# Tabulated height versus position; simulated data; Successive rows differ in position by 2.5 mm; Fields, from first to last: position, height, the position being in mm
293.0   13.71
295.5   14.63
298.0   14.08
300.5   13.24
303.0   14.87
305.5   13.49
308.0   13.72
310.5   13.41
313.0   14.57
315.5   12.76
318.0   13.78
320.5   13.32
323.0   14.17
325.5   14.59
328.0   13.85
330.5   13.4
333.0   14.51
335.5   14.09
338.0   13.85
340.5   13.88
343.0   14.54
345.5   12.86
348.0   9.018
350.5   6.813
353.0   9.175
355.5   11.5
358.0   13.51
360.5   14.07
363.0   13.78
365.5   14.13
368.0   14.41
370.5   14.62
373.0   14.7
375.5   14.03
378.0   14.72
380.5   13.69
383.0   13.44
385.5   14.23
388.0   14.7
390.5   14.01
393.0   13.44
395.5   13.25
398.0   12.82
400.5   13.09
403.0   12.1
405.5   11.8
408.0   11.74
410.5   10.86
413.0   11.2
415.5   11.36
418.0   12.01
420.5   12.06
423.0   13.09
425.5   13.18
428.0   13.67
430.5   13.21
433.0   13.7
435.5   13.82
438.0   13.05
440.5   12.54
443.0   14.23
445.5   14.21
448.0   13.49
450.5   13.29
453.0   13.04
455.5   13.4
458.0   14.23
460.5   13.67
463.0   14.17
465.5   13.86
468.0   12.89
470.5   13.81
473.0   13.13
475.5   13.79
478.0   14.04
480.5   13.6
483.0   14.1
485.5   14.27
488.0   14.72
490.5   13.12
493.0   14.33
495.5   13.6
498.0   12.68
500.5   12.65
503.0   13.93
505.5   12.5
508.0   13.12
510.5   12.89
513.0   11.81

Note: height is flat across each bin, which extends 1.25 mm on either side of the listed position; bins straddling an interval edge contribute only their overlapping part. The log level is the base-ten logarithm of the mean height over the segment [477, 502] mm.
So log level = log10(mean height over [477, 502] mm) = 1.137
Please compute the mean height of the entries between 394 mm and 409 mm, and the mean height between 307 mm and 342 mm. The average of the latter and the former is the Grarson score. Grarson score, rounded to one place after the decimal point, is 13.2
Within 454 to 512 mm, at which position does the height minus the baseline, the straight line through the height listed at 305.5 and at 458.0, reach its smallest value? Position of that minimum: 505.5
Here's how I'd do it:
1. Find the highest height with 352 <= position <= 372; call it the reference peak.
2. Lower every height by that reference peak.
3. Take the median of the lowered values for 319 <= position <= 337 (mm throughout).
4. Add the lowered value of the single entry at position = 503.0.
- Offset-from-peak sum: -1.2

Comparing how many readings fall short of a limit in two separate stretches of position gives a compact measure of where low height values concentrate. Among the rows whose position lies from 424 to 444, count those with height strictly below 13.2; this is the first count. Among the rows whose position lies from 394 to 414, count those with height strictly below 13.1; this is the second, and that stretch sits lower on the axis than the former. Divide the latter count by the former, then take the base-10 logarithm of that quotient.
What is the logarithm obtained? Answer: 0.4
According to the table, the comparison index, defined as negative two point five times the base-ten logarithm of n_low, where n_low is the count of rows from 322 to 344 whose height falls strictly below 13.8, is 0.0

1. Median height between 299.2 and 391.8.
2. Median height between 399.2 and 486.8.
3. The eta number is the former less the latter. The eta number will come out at 0.6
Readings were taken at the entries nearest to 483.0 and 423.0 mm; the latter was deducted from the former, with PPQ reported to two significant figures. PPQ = 1.0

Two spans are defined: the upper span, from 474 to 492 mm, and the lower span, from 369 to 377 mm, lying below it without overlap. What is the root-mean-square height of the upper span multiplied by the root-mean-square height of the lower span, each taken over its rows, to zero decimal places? 202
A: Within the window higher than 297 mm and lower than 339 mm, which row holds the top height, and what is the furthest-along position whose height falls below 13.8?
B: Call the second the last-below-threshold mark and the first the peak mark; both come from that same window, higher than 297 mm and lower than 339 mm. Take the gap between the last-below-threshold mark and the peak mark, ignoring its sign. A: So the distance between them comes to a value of 27.5 mm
